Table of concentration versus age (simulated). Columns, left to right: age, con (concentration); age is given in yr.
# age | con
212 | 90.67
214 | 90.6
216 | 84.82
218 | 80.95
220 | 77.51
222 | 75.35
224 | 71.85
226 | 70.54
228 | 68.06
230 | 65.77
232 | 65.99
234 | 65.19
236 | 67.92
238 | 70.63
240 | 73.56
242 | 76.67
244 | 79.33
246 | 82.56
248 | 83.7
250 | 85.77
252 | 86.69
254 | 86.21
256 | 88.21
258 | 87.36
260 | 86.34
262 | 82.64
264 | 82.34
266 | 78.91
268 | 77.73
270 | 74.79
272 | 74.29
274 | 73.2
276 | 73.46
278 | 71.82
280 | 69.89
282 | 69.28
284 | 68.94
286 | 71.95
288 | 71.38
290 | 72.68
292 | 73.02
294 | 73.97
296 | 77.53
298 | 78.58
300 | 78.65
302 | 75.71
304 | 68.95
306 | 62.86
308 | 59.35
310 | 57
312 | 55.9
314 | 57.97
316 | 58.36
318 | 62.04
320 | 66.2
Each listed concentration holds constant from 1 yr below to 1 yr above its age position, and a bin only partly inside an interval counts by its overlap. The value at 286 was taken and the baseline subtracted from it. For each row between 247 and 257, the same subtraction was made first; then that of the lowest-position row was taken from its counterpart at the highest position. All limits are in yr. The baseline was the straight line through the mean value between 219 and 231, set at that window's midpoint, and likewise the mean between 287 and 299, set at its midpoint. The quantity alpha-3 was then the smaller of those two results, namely -2.3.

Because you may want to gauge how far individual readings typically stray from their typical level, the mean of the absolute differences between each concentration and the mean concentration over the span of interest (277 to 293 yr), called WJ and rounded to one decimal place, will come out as 1.3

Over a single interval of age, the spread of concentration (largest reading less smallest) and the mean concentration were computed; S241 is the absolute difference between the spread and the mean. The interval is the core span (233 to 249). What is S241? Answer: 56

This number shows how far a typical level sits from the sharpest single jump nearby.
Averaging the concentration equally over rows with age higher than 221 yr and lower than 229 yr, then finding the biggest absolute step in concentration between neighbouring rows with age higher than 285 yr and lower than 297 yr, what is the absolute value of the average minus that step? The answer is 68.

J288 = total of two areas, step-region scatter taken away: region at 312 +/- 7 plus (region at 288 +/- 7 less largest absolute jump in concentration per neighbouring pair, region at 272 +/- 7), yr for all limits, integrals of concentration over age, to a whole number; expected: 1826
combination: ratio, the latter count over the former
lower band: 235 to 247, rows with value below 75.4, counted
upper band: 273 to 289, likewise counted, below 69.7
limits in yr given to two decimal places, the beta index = 0.67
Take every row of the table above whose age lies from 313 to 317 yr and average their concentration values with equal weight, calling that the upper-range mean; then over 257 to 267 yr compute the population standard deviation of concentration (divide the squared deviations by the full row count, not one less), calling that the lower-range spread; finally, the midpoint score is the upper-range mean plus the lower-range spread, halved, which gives 31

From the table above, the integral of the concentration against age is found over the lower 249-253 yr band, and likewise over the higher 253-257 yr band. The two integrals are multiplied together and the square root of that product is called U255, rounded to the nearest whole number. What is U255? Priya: 347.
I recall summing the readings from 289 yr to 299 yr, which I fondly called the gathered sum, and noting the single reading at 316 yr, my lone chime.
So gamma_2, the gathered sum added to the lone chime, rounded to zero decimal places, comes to 434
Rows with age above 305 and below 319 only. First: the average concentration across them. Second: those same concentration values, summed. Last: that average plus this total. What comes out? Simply 473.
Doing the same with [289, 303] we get 606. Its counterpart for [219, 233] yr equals 566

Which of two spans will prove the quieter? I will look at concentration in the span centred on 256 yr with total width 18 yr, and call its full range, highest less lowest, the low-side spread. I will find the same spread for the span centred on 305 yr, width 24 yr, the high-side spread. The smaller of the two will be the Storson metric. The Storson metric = 5.9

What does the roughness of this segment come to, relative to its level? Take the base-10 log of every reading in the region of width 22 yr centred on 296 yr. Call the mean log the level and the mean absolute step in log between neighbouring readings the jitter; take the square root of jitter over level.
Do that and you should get 0.088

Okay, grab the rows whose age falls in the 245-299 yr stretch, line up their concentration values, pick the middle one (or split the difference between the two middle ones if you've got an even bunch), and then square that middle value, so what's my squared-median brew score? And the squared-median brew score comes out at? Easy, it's 6011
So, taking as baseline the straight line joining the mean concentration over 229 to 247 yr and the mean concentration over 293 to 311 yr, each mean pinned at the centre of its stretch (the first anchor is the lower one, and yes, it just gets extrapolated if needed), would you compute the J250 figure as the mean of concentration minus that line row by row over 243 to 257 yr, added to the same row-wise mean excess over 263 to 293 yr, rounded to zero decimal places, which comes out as 16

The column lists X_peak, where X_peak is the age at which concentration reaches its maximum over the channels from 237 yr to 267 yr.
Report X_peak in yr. 256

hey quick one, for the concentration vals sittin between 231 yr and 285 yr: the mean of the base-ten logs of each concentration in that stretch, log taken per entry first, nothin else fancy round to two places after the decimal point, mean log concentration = 1.89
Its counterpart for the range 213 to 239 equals 1.86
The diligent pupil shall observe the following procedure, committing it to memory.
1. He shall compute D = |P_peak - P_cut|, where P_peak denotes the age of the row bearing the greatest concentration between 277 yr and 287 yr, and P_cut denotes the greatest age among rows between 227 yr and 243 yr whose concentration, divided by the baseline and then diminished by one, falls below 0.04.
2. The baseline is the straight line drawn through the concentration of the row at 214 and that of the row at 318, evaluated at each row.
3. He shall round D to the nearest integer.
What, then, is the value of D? 44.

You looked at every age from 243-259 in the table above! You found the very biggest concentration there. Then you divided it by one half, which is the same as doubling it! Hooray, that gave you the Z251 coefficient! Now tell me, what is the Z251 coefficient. 176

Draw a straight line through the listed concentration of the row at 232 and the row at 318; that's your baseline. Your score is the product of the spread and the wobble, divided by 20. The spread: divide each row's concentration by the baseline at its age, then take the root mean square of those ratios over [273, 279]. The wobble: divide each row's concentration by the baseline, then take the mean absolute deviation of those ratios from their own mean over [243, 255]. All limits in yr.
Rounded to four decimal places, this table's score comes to 0.0021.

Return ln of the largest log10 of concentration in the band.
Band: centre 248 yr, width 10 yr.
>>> 0.662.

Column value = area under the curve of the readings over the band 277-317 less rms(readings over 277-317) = 2679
